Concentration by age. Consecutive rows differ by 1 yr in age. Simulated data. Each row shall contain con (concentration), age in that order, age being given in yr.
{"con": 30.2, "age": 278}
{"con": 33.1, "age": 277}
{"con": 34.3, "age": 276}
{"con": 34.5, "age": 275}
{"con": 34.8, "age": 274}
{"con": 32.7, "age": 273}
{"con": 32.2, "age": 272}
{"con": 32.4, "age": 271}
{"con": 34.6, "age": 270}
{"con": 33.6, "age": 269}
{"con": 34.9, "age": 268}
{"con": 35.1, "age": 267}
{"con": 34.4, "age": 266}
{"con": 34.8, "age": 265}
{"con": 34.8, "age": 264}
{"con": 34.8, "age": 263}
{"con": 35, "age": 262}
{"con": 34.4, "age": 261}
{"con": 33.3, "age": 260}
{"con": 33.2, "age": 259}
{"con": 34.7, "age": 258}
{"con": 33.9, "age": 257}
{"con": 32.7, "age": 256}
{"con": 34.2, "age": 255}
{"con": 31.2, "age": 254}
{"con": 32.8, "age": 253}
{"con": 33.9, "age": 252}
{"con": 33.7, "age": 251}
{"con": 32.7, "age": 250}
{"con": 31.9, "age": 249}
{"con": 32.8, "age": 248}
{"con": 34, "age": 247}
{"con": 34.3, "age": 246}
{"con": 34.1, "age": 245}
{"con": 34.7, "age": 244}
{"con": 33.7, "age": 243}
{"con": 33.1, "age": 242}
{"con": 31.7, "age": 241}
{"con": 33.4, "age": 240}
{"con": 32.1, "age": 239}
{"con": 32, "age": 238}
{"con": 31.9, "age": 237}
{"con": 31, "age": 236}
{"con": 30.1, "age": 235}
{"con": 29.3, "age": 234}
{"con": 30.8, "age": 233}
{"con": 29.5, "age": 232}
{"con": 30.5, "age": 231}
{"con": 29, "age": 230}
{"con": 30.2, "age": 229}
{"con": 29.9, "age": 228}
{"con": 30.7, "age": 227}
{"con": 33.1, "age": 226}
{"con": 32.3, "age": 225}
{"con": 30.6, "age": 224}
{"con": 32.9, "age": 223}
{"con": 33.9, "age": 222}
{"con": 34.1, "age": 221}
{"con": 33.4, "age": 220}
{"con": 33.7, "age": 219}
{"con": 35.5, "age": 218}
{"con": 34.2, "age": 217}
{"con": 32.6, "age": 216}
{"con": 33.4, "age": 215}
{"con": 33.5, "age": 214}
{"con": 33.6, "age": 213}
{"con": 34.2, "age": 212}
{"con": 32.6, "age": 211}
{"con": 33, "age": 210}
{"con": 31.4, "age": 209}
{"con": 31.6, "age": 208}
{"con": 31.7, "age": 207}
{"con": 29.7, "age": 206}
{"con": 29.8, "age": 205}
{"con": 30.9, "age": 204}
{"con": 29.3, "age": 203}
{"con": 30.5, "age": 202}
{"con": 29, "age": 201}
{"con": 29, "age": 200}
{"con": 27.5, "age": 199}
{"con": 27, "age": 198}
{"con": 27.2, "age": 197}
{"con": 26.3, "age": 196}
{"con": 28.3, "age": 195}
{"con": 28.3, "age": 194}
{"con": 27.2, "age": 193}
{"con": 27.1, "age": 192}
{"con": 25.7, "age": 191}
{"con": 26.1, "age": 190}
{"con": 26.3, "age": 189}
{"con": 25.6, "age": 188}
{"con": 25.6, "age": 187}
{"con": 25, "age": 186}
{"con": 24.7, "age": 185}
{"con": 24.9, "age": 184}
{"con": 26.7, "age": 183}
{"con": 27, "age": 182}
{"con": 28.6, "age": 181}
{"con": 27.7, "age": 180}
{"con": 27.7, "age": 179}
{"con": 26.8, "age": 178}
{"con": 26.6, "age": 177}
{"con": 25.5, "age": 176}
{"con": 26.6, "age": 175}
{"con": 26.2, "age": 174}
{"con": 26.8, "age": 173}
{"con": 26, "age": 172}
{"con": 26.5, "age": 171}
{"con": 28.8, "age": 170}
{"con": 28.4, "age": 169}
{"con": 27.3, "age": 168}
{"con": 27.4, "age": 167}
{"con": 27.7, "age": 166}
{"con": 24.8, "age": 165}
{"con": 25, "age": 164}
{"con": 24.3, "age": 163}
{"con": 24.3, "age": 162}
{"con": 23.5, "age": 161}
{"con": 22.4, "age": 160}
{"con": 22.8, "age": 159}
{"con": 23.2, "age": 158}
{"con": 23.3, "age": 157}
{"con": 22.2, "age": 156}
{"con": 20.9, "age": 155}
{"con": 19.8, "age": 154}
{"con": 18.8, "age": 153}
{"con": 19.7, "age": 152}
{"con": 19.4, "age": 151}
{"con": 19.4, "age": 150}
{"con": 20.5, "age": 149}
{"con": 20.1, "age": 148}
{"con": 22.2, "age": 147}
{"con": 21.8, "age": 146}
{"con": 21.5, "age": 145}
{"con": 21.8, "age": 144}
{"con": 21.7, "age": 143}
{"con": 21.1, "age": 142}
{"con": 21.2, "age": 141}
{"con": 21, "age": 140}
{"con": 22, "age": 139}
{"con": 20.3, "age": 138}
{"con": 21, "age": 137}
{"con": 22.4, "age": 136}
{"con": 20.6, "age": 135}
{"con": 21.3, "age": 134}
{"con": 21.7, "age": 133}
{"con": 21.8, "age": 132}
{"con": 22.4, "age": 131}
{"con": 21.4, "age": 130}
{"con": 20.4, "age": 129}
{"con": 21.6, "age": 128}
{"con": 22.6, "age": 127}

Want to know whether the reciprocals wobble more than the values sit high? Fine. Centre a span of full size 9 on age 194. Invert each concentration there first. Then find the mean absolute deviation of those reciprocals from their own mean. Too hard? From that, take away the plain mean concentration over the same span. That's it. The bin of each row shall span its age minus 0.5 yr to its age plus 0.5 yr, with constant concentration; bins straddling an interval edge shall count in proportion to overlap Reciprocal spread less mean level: -27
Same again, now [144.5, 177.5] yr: -24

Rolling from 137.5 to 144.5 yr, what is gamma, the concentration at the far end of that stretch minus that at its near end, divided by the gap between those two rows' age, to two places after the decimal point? 0.25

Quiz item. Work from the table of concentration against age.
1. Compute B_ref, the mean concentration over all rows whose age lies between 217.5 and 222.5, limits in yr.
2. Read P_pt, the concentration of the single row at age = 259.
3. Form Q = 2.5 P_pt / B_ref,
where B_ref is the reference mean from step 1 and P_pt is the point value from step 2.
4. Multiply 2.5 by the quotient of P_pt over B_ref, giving 2.43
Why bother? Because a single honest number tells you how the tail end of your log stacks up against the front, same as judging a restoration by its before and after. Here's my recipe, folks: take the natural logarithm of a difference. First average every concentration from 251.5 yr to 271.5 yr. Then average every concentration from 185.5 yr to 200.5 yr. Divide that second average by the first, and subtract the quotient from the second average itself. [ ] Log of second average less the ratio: 3.26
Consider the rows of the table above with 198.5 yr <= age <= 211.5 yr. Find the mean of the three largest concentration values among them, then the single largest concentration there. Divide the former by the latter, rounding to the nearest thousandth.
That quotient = 0.983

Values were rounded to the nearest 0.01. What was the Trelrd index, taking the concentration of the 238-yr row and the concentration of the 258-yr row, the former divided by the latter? 0.92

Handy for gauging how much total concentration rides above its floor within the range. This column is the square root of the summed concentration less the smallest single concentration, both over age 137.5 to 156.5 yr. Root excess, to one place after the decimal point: 19.4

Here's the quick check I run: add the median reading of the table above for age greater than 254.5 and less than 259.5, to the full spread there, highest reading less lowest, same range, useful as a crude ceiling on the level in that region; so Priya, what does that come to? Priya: 36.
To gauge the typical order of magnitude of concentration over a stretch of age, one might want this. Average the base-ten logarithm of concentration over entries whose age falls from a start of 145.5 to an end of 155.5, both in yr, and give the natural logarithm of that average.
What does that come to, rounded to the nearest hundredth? 0.27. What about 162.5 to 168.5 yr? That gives 0.35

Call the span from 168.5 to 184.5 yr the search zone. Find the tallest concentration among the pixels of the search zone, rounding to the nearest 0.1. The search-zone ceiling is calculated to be 28.8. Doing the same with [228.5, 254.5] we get 34.7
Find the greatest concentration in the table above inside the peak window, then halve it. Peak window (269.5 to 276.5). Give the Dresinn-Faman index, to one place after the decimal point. 17.4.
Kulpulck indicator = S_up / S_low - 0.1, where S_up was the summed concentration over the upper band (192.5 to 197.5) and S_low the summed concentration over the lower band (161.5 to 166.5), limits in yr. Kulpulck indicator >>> 0.99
